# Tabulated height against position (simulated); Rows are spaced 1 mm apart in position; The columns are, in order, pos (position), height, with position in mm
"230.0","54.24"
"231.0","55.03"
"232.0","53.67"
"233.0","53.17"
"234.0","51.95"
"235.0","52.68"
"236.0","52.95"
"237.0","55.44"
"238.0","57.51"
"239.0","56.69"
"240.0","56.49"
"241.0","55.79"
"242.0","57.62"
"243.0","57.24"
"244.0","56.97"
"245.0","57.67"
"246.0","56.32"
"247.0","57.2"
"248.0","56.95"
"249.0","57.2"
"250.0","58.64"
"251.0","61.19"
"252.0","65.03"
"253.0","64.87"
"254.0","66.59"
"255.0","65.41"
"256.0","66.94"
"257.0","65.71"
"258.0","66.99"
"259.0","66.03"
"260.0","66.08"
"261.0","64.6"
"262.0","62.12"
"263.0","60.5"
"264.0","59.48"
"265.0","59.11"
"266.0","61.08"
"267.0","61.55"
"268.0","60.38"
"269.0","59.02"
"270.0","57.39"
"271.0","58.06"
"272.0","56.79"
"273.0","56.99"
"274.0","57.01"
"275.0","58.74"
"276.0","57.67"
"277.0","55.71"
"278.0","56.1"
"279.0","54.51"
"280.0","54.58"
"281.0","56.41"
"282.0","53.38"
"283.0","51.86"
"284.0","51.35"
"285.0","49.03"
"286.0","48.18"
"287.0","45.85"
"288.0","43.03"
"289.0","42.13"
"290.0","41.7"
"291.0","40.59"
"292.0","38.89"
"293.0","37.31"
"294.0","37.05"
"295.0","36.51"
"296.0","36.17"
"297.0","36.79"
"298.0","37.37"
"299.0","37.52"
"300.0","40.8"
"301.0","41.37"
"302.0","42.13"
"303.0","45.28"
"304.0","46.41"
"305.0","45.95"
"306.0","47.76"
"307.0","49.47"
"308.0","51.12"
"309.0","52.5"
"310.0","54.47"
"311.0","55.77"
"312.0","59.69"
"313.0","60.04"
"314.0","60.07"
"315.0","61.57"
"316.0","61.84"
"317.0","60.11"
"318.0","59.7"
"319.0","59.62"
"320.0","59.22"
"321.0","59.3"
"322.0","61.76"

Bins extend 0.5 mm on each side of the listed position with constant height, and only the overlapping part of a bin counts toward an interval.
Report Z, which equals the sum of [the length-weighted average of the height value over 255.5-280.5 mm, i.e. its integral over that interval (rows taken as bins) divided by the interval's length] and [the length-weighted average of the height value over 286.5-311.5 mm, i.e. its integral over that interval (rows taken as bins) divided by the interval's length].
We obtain 103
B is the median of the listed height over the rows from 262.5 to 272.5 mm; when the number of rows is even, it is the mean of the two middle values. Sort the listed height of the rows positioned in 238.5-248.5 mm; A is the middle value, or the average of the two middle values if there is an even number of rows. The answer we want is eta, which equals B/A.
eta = 1.04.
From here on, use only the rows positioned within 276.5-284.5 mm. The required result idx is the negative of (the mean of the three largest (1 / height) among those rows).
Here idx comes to -0.019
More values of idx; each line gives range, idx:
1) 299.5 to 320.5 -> -0.024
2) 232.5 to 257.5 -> -0.019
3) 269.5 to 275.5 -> -0.018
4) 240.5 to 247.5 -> -0.018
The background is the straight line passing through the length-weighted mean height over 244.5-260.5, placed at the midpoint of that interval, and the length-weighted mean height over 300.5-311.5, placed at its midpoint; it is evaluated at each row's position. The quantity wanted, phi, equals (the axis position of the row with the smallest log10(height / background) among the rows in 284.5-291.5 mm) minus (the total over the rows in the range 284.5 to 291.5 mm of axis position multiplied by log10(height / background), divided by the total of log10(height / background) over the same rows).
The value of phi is 2.4 mm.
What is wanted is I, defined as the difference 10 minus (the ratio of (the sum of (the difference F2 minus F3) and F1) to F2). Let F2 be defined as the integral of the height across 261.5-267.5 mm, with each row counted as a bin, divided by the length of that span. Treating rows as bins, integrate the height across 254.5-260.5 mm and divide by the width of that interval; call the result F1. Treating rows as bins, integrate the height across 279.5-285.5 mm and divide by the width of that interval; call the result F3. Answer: 8.78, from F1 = 66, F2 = 60.6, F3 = 52.8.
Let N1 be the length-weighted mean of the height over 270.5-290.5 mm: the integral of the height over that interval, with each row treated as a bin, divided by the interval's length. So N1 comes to 52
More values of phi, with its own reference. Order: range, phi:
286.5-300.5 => 2.1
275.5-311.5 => 3.5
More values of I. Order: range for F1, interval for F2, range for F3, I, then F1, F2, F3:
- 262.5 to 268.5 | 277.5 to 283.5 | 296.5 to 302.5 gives 8.61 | 60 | 54.5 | 39.3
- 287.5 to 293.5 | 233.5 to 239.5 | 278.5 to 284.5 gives 9.24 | 41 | 54.5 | 53.7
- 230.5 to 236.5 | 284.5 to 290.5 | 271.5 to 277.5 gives 9.09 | 53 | 45.0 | 57.2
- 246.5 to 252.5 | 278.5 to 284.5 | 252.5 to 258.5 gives 9.13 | 59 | 53.7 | 66.1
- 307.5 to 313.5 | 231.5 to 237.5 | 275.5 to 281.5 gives 9.00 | 56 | 53.3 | 55.8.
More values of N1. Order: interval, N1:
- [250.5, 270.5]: 63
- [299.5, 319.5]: 53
